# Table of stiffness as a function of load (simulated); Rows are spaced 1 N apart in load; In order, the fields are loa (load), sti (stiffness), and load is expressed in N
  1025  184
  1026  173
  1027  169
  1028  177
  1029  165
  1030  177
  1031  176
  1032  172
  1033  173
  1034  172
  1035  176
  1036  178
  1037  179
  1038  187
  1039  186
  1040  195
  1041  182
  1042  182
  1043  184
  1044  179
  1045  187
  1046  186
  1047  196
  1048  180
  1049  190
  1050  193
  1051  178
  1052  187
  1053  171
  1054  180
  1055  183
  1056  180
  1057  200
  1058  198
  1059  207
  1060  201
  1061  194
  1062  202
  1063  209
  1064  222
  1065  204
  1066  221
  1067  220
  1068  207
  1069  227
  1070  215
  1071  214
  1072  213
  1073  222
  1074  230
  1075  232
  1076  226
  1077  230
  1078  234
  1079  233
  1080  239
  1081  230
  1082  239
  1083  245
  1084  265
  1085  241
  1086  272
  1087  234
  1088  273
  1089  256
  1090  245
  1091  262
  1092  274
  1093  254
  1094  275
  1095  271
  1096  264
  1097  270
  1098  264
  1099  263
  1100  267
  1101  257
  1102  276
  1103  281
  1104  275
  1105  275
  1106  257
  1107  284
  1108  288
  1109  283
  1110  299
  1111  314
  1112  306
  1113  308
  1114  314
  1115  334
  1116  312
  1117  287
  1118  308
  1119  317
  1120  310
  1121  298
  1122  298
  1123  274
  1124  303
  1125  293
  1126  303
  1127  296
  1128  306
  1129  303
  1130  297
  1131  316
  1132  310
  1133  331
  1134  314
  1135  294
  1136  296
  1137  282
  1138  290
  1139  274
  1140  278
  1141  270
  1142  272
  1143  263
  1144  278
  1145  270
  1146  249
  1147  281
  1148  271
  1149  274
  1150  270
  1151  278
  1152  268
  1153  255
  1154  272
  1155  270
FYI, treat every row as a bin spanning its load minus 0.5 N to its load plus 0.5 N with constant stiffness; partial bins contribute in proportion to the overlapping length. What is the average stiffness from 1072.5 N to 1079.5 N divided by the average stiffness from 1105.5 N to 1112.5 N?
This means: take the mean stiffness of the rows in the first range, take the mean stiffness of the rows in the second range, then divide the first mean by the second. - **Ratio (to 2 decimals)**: 0.79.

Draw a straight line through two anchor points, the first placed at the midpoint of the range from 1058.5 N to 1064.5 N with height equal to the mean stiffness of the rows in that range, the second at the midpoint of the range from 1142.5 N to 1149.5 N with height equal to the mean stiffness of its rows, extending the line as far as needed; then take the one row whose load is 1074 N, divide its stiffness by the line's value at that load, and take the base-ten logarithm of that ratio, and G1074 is 0.03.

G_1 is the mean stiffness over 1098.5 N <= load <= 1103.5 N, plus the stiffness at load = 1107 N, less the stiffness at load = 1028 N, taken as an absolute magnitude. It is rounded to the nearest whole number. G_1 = 376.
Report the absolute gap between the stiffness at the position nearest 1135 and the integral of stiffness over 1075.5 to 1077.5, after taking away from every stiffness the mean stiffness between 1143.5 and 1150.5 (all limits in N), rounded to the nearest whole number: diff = 108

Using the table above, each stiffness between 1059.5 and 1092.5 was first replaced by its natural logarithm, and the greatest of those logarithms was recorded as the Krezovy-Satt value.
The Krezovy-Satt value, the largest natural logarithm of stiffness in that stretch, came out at 5.61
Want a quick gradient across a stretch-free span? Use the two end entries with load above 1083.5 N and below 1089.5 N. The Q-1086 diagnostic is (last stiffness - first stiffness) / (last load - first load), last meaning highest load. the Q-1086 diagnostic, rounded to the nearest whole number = -2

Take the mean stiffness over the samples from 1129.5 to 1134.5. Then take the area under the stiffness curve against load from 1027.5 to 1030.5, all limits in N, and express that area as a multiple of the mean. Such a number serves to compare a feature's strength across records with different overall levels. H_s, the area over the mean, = 1.7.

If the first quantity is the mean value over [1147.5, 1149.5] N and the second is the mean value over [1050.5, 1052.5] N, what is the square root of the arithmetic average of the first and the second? 15.1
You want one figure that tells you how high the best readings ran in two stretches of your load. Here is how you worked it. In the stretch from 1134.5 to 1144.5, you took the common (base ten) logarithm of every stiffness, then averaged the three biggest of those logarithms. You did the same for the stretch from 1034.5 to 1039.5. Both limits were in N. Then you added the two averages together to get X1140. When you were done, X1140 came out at 4.73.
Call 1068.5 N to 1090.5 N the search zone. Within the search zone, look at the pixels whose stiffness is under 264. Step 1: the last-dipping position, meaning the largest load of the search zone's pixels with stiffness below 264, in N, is 1090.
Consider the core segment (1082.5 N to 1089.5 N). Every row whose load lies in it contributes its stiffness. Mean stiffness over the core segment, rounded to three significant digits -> 255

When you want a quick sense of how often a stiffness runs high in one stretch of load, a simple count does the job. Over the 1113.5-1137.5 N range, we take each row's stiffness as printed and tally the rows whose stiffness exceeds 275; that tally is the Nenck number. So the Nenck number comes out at 23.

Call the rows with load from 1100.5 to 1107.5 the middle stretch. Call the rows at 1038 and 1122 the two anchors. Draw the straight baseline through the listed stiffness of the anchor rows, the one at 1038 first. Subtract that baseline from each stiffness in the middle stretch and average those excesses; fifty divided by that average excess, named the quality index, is -24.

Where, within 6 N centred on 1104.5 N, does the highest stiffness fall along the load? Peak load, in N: 1107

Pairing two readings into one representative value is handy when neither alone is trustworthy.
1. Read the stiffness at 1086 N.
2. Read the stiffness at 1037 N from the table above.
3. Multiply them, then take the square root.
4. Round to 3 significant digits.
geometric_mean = 221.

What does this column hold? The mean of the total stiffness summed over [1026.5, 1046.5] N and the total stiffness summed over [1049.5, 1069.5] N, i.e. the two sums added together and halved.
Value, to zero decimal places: 3783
